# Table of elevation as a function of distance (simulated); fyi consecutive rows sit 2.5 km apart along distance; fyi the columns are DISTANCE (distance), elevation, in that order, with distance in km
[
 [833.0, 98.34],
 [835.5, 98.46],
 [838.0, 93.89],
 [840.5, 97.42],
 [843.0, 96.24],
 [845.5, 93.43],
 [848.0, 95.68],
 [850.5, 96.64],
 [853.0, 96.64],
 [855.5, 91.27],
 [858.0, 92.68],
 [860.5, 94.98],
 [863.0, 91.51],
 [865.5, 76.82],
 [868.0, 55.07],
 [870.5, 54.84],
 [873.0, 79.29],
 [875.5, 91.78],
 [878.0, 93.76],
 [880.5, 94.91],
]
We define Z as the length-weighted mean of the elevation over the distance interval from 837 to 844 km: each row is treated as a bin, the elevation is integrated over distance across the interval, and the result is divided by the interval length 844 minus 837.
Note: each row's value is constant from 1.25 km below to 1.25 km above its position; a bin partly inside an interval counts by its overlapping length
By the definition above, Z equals 95.9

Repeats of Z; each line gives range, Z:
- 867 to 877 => 71.2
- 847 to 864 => 94.2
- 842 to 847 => 94.8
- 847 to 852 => 96.2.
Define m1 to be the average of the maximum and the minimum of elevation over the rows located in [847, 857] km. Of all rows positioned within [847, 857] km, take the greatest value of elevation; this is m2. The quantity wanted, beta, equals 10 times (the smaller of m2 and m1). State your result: 940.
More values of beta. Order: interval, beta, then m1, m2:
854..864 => 931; 93.1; 94.98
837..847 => 954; 95.4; 97.42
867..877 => 733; 73.3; 91.78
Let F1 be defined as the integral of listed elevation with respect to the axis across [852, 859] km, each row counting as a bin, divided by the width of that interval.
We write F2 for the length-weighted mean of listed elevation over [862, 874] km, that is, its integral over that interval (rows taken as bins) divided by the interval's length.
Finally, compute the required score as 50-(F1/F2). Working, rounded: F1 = 93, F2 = 71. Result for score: 48.7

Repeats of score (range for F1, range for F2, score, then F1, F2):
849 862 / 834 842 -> 49.0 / 94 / 97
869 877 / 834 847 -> 49.2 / 75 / 96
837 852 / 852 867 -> 48.9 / 96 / 90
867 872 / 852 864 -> 49.4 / 56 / 93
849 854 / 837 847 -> 49.0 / 97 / 95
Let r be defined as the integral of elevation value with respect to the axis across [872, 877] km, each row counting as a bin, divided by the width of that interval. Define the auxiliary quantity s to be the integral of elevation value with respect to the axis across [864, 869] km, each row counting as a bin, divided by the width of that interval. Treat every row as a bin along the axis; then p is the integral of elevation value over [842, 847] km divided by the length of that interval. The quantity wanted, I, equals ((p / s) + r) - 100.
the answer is -12.3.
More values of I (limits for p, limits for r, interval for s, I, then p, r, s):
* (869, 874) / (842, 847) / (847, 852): -4.5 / 66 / 94.8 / 96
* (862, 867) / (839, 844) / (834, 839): -2.4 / 82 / 96.7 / 96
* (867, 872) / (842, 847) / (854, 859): -4.6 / 56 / 94.8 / 92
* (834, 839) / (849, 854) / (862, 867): -2.2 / 96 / 96.6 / 82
